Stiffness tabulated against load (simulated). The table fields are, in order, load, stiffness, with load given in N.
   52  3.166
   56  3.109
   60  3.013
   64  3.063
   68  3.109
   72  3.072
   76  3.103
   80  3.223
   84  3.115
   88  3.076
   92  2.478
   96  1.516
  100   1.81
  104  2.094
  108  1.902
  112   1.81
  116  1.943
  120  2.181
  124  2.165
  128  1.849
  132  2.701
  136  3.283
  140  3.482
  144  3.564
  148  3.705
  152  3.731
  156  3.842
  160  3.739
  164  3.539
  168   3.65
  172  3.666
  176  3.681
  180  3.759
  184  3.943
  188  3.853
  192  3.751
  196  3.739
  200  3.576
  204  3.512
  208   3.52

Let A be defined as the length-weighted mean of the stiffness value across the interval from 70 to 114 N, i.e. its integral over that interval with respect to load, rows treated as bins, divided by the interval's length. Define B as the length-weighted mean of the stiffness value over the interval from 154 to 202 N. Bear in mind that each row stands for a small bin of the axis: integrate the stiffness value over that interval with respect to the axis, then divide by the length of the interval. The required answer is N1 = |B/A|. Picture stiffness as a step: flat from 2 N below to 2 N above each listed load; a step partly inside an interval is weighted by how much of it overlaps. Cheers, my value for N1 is 1.51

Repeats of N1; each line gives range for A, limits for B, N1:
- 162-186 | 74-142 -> 0.66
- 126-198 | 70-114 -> 0.70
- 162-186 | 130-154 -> 0.92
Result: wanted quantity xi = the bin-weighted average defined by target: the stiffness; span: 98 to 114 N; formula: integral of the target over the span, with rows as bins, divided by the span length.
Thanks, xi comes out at 1.90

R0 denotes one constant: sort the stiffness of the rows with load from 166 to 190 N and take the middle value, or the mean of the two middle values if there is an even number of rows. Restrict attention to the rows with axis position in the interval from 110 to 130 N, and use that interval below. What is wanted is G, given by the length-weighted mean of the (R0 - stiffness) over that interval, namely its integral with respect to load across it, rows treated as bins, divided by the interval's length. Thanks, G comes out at 1.7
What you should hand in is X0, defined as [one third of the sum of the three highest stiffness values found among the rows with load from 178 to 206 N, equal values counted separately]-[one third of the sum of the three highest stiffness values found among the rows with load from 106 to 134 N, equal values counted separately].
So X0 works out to 1.5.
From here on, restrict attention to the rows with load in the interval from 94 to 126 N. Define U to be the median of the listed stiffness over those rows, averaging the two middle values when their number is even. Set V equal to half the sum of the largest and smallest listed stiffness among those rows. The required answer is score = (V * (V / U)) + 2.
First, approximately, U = 1.9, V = 1.8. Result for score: 3.8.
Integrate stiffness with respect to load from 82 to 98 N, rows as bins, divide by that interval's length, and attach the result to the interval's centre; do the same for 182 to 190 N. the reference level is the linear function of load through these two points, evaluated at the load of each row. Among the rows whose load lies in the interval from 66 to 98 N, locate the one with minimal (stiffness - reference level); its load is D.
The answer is 96 N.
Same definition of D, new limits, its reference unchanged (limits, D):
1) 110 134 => 128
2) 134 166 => 164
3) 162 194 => 192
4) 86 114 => 96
